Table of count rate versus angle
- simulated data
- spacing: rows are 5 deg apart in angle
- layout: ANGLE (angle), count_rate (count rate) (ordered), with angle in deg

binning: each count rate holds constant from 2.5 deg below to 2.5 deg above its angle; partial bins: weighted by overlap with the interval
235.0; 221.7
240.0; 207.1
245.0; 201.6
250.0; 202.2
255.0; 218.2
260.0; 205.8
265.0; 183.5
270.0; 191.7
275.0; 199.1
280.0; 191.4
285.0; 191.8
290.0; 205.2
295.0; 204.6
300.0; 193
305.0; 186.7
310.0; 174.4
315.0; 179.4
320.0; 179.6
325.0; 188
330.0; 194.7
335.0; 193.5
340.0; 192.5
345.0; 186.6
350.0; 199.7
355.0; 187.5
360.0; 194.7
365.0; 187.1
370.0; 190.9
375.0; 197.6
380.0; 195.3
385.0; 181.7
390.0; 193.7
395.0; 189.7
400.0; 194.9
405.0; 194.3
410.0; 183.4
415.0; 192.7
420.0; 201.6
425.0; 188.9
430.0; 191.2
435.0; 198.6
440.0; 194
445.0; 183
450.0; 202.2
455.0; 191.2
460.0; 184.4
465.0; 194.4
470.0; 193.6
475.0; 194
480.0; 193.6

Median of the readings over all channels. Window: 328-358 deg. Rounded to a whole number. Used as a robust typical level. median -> 193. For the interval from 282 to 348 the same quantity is 192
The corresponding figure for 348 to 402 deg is 194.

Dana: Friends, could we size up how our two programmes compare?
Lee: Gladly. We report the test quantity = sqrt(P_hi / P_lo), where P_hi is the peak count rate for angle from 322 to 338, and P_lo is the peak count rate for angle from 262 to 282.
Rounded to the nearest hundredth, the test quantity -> 0.99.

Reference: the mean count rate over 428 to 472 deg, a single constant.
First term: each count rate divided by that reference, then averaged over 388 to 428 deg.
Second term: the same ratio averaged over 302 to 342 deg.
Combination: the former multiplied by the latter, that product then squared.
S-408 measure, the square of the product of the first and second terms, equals 0.93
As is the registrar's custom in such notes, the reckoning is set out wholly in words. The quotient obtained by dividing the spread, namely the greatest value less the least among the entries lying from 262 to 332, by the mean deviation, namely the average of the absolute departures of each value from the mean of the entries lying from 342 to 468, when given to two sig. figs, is 6.6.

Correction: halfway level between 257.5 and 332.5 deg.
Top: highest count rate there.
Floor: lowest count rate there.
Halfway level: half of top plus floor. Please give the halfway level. 190.1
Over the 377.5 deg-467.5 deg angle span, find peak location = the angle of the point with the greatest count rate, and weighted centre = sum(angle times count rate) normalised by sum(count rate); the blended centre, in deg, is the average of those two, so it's 436.3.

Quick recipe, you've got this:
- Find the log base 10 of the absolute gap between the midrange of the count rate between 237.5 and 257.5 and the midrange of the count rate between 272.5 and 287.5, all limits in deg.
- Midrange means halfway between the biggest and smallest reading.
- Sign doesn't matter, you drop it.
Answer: 1.2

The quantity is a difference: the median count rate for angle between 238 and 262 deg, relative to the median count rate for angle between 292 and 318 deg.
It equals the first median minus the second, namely 19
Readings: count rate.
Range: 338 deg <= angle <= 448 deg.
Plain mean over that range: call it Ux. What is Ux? 192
